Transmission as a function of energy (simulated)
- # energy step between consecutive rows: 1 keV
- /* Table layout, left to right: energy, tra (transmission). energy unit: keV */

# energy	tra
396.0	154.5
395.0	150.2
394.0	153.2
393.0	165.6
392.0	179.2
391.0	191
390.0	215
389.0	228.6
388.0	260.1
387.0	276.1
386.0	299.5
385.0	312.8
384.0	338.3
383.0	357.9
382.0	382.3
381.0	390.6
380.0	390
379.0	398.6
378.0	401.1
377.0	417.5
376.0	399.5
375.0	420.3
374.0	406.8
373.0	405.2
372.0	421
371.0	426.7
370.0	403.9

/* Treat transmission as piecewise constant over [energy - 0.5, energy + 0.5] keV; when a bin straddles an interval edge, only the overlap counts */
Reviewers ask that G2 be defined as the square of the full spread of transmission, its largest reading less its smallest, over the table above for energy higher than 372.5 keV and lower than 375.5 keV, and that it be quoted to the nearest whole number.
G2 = 228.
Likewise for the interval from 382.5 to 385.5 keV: 2034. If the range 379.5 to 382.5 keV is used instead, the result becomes 69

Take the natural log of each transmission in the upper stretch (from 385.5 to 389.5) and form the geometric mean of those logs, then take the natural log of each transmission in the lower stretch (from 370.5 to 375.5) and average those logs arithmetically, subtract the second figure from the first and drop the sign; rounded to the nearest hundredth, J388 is 0.45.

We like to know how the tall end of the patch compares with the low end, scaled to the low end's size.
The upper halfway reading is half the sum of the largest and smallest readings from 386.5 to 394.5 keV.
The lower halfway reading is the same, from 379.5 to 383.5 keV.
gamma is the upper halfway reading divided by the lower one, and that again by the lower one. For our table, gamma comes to 0.0015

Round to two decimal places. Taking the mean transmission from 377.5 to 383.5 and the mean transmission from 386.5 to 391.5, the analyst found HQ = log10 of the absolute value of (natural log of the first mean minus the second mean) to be 2.36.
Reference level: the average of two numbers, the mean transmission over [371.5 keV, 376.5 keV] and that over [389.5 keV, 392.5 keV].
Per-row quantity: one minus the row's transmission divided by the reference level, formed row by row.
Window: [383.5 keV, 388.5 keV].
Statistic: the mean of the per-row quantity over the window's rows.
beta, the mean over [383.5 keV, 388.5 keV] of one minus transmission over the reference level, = 0.0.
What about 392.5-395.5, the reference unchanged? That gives 0.5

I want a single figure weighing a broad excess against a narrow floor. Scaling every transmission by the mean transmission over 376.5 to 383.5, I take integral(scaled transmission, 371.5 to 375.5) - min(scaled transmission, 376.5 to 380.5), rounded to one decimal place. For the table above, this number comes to 3.2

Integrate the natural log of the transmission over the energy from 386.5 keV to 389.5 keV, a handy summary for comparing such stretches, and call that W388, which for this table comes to 16.6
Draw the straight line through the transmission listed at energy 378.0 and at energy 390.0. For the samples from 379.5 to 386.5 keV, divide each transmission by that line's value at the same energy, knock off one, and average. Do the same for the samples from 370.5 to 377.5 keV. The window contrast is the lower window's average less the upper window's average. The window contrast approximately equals -0.19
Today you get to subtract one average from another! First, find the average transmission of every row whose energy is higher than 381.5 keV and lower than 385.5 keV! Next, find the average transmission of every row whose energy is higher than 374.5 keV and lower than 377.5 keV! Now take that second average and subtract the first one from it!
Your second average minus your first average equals 65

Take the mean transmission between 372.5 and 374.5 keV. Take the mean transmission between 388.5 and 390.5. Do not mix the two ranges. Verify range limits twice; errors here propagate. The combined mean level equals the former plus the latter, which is 628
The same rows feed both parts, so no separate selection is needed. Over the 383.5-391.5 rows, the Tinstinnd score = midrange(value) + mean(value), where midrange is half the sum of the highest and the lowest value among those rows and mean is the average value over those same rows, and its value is 530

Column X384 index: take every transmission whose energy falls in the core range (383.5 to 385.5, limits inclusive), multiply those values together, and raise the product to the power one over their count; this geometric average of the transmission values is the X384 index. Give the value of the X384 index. 325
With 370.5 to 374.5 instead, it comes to 415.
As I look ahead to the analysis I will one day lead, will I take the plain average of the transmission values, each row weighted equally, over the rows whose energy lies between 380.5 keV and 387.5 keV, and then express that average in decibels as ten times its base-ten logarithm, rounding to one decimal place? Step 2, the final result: 25.3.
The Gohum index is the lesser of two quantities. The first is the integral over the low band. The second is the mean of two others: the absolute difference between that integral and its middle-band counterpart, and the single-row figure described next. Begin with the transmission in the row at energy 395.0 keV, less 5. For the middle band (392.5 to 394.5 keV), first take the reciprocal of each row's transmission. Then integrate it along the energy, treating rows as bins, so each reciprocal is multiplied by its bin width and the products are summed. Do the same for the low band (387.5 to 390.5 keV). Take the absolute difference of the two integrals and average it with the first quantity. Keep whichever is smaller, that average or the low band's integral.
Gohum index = 0.013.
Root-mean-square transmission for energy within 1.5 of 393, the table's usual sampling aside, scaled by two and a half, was 416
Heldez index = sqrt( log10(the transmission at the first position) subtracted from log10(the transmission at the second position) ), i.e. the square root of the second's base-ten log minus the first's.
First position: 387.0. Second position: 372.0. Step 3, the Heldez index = 0.43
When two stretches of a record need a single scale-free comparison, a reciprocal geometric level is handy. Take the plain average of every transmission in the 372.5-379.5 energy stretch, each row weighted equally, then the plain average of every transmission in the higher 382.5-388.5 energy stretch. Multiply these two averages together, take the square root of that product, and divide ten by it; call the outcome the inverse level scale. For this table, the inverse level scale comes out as 0.028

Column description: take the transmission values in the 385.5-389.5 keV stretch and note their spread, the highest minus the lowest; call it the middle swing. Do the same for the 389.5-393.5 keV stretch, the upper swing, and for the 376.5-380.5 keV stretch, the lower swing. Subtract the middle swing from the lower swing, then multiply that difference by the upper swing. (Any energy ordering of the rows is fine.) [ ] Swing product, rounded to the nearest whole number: -2144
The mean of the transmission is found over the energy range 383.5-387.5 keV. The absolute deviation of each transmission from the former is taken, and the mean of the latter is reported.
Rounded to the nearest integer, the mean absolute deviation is 19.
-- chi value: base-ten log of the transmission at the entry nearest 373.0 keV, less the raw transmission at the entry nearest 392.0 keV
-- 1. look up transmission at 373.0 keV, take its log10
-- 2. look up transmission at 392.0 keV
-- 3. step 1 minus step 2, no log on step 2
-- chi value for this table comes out -177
